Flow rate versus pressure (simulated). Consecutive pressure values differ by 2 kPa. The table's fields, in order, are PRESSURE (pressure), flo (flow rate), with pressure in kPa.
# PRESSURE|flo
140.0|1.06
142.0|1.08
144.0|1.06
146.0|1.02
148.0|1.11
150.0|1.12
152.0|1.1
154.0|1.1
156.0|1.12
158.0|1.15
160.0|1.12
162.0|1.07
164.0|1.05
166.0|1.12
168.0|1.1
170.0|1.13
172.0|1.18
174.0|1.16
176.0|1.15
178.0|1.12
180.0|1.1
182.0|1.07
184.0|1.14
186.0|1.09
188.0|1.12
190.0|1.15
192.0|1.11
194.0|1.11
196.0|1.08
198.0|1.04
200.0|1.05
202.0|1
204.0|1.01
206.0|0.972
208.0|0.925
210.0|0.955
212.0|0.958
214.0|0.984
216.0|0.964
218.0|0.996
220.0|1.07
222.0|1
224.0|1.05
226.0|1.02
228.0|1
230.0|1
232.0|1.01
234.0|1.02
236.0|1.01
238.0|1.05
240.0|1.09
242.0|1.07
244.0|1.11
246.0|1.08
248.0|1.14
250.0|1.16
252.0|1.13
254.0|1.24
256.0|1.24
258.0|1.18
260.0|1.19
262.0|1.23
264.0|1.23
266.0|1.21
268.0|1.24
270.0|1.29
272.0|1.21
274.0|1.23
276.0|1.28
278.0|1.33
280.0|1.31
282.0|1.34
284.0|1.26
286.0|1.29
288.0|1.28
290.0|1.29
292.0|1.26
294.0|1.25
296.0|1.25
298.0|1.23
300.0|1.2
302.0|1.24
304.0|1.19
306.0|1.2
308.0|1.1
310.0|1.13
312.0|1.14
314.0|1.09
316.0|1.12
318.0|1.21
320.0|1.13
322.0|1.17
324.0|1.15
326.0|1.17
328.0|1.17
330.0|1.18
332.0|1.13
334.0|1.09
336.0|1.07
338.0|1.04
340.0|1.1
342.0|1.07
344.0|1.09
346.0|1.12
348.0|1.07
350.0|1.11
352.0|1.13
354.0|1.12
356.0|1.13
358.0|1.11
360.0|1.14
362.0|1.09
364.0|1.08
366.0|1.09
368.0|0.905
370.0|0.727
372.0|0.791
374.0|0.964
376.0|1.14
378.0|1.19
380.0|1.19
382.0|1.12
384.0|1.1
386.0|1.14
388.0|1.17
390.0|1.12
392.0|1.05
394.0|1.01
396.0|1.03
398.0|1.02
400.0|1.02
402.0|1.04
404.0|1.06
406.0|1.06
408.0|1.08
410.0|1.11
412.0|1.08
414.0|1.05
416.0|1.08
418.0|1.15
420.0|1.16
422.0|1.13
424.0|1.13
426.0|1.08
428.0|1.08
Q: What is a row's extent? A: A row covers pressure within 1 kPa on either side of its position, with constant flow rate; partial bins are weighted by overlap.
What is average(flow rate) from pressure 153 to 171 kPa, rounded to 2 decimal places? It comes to 1.11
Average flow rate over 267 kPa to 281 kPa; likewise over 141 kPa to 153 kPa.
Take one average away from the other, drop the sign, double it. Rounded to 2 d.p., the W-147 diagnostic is 0.38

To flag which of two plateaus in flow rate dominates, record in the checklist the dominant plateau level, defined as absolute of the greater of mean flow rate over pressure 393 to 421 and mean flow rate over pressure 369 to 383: 1.07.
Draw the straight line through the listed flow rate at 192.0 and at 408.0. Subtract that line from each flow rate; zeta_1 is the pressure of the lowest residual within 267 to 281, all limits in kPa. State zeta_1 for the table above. 272.0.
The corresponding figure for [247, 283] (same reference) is 252.0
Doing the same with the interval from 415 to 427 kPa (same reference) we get 416.0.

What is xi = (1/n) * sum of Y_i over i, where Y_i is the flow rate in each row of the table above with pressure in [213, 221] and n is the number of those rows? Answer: 1.00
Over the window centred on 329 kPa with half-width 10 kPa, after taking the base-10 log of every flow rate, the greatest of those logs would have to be 0.072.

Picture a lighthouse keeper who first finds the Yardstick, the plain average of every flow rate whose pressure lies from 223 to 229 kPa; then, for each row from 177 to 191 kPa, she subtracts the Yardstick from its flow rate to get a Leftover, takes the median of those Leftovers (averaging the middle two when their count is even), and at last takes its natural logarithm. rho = -2.34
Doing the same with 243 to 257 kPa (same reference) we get -2.15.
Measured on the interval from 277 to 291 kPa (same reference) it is -1.32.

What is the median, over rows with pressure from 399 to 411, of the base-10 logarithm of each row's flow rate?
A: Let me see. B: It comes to 0.025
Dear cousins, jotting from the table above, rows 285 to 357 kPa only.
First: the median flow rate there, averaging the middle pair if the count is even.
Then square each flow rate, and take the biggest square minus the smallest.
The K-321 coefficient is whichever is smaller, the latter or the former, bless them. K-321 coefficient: 0.6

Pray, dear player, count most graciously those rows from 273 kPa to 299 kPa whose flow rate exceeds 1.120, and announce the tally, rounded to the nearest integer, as 13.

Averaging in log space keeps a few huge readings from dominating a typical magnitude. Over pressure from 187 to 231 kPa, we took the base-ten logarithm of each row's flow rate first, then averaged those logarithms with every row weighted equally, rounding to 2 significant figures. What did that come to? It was 0.010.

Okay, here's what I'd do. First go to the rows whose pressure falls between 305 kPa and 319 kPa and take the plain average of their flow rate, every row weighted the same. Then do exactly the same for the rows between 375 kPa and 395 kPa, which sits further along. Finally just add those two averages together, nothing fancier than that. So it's 2.26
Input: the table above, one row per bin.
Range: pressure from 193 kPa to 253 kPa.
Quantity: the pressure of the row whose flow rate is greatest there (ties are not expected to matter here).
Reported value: 250.0 kPa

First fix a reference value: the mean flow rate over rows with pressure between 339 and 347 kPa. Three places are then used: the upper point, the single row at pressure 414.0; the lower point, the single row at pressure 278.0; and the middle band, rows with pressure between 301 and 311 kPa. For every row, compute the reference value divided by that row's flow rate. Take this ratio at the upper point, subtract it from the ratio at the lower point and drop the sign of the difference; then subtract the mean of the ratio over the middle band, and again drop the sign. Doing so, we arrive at 0.72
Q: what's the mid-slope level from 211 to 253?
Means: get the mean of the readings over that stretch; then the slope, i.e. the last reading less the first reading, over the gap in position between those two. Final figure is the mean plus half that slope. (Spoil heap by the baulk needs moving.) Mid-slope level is 1.05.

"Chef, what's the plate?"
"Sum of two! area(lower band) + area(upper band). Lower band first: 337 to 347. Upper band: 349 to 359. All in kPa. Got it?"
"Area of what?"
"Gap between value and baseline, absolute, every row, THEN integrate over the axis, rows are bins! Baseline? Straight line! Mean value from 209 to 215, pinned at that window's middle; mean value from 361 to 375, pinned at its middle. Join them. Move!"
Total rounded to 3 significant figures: 3.01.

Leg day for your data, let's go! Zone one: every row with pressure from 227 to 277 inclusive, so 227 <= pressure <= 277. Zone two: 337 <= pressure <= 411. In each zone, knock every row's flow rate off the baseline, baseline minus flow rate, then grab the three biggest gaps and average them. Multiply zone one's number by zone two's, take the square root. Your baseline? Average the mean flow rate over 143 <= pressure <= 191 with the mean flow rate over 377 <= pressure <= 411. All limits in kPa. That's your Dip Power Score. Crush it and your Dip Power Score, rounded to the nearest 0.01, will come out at 0.17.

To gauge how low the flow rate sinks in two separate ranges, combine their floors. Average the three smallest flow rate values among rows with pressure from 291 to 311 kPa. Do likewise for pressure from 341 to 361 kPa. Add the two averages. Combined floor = 2.22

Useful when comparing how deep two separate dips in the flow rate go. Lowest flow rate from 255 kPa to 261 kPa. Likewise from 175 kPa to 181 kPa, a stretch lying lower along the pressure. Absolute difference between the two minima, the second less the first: 0.08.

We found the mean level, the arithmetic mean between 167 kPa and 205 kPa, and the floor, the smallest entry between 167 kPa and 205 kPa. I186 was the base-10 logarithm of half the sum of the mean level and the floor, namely 0.021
